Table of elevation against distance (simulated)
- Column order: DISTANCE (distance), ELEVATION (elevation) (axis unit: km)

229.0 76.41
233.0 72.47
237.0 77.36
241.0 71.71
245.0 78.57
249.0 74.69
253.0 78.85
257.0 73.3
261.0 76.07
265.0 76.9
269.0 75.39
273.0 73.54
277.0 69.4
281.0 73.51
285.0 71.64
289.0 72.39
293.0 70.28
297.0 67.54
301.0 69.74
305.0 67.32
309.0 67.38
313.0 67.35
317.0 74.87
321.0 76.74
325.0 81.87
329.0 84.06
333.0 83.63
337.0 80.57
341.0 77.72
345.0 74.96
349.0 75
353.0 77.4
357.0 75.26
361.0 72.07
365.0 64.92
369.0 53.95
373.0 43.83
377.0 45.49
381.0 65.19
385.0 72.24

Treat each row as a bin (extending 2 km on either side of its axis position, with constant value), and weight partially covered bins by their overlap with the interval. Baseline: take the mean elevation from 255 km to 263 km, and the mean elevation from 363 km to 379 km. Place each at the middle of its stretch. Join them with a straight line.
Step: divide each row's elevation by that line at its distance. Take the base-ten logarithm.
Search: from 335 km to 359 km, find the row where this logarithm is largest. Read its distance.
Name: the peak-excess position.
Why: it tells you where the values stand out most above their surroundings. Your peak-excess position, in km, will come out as 353.0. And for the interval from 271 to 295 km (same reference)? 289.0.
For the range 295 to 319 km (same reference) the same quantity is 317.0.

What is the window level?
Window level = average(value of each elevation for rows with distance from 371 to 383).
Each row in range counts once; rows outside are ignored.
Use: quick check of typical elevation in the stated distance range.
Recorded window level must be 52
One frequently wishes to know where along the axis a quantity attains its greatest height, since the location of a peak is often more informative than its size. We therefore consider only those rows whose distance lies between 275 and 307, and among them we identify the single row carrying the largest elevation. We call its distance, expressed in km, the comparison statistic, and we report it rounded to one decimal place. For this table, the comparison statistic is 281.0 km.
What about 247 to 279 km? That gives 253.0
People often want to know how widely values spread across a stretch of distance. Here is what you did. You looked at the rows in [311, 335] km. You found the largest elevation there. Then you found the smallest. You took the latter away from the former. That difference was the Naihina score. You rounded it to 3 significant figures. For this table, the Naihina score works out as 16.7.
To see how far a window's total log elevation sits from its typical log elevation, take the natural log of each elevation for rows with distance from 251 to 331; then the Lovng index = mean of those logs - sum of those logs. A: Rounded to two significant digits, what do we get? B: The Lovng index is -82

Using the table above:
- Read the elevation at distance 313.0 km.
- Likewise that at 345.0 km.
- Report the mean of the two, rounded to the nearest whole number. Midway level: 71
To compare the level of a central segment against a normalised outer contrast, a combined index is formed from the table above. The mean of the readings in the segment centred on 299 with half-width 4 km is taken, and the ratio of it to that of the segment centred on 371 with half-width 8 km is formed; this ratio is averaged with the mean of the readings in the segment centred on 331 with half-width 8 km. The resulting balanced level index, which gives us 42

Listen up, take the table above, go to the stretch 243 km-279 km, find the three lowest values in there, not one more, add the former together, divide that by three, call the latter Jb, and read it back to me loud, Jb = 72.1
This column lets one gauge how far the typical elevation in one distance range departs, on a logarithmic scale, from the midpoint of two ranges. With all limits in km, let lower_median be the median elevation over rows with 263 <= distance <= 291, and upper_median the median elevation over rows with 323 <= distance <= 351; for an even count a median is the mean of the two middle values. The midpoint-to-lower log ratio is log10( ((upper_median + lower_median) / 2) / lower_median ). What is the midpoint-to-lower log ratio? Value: 0.020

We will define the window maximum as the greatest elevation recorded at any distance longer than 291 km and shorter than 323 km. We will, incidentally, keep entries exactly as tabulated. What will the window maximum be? 76.74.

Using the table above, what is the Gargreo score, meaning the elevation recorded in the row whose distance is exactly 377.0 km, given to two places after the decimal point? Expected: 45.49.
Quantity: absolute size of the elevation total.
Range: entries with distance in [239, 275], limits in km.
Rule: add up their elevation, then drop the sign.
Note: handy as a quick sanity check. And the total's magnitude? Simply 679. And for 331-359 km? 545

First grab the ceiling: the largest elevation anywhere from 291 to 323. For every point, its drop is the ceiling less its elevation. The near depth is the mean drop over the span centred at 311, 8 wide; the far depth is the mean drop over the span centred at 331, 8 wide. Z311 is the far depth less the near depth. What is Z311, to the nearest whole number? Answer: -16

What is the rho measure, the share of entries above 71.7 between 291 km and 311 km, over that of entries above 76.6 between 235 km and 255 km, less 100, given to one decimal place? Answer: -100.0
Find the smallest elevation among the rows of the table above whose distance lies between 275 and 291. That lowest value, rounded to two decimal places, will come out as 69.40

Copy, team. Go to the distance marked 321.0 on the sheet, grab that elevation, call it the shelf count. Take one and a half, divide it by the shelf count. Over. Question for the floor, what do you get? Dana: 0.0195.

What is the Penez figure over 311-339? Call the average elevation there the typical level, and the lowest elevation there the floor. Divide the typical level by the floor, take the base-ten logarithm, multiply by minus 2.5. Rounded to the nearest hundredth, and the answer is -0.17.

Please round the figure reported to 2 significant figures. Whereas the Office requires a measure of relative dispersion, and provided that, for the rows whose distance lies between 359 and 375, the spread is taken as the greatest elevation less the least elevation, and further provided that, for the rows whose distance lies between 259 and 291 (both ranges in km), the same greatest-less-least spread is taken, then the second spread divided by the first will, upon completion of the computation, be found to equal 0.27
